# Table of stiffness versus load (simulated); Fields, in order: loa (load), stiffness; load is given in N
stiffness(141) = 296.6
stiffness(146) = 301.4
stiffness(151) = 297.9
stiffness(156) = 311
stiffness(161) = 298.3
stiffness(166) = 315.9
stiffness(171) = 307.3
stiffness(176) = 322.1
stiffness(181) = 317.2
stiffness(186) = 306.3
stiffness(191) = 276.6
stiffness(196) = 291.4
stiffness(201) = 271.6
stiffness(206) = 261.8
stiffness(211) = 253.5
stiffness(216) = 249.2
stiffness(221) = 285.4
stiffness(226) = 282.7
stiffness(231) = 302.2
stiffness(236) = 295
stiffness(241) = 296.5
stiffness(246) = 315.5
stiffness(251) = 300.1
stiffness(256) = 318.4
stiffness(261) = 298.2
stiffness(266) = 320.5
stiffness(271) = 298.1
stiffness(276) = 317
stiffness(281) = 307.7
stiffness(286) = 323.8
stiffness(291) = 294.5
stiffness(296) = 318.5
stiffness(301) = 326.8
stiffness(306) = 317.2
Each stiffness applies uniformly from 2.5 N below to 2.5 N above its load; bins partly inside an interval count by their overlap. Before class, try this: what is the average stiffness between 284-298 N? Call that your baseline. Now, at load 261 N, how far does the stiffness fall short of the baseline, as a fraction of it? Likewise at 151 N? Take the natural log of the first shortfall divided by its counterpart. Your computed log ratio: -0.02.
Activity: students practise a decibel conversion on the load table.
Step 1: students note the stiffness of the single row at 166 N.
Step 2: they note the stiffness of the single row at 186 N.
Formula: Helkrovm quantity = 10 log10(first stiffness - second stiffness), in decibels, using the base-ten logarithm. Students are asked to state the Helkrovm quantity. 10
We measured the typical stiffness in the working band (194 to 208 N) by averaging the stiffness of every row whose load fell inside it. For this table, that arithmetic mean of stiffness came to 275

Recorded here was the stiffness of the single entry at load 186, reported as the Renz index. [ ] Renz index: 306.3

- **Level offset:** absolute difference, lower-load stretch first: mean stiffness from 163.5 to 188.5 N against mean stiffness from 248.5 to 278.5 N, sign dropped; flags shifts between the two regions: 5.0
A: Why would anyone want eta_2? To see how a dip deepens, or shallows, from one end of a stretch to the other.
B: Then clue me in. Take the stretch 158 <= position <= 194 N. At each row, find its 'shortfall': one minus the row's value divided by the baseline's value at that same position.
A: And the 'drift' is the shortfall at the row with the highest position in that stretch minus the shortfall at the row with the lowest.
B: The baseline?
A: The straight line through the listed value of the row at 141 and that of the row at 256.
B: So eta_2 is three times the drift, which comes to 0.27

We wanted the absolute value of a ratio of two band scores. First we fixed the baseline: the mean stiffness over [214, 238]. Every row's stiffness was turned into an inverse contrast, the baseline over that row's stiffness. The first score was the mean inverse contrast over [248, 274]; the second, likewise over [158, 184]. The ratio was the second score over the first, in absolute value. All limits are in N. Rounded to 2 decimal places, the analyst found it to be 0.98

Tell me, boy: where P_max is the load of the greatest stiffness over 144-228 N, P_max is 176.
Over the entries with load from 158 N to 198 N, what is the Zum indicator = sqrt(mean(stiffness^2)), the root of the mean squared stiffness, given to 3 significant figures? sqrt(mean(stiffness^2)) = 305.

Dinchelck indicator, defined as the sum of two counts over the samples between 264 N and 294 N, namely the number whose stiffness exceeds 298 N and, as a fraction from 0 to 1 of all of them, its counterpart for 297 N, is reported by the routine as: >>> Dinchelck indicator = 5.8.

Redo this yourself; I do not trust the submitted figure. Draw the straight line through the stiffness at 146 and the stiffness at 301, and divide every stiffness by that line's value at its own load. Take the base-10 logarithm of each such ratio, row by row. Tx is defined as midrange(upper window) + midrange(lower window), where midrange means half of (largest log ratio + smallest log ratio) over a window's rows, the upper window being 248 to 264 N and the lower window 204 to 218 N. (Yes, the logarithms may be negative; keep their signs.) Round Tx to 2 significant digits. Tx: -0.10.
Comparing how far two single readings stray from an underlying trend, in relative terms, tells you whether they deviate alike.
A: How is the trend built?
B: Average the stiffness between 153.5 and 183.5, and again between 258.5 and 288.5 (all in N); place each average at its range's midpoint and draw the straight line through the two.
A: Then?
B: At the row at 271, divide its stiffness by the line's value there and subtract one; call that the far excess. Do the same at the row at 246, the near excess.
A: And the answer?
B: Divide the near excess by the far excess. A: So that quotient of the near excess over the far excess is 0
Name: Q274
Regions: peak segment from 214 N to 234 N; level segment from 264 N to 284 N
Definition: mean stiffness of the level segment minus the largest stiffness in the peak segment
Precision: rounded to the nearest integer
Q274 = 9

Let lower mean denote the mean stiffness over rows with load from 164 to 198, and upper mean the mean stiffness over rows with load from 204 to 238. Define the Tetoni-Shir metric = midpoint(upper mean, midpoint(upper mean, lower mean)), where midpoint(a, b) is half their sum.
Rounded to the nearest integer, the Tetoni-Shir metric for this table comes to 283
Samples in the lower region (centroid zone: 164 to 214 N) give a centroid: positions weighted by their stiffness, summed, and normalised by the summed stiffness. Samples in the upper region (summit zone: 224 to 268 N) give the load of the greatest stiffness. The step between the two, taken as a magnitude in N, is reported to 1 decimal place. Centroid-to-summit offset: 78.6 N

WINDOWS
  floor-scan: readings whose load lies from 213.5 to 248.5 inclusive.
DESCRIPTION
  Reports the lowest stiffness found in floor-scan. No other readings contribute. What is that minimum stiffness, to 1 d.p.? 249.2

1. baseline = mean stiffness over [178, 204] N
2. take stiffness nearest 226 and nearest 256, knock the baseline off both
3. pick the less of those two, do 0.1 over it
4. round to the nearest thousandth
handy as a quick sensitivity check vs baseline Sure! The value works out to -0.010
